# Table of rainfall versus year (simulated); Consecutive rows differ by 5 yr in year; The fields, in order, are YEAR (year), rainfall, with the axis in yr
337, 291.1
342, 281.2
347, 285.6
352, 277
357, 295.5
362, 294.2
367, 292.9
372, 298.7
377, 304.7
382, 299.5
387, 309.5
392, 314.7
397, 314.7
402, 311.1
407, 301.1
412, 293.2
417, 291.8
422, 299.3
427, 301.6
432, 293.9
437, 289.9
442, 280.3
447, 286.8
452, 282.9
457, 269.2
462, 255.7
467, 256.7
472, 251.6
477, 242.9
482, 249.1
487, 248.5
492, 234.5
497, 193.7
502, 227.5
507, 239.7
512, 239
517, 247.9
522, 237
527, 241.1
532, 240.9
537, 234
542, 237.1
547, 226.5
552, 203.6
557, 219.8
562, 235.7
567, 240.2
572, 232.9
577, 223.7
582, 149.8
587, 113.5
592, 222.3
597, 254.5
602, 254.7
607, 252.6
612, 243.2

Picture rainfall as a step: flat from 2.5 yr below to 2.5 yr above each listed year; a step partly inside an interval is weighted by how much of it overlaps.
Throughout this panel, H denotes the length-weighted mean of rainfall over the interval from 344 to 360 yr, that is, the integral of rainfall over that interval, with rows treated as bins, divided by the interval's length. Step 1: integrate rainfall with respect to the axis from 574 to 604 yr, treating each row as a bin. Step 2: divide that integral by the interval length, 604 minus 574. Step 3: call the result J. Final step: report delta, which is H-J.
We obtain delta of 83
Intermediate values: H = 286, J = 203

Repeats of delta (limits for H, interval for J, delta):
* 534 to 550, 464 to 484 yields -18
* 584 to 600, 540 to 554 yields -25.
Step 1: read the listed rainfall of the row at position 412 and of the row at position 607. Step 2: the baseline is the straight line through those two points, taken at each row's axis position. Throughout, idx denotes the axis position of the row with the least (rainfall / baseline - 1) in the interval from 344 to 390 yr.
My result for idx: 352 yr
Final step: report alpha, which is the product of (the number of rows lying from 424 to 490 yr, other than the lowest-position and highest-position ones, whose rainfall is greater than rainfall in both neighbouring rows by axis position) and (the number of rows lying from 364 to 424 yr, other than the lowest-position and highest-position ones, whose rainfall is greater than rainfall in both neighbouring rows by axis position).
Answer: 3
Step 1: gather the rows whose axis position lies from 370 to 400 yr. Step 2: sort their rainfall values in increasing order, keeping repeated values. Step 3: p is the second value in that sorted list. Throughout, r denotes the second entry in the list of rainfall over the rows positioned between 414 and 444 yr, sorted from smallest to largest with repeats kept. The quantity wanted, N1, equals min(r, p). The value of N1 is 290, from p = 299.5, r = 289.9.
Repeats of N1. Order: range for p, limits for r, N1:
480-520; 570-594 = 150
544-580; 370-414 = 220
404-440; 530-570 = 220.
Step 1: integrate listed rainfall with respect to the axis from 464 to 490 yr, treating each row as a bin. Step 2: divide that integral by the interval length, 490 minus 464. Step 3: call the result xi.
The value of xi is 250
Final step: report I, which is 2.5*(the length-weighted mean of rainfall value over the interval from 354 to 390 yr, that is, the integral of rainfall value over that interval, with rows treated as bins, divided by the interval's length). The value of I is 748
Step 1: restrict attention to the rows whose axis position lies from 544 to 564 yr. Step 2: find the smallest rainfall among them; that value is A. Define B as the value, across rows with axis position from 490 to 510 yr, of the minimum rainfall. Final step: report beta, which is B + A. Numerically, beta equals 397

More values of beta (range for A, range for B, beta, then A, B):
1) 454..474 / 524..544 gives 486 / 251.6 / 234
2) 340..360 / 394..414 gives 570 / 277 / 293.2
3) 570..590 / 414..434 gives 405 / 113.5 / 291.8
